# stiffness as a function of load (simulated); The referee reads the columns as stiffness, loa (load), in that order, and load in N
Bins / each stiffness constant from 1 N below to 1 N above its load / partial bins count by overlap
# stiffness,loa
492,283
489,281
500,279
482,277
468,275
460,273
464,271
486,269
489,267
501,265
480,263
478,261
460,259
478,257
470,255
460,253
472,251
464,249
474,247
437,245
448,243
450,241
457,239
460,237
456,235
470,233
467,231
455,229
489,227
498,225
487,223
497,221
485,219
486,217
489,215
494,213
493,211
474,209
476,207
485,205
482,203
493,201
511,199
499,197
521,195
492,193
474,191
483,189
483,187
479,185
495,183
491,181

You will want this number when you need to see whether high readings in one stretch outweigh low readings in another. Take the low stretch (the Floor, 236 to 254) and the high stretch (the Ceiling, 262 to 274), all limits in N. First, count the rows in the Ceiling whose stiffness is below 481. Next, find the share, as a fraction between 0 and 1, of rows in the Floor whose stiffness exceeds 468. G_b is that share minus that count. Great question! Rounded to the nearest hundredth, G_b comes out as -2.78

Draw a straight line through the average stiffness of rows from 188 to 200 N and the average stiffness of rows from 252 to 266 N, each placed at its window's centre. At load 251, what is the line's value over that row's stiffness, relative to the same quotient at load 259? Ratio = 0.98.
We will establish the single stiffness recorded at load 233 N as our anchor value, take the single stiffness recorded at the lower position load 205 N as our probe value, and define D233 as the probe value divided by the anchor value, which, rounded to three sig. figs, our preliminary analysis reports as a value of 1.03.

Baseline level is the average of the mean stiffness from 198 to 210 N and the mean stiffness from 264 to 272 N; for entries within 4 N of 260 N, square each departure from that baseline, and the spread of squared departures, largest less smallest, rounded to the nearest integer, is 637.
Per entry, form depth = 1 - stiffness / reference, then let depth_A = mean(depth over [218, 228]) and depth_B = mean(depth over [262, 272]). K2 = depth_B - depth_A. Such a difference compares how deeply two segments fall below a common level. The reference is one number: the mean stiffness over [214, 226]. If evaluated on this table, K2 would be 0.015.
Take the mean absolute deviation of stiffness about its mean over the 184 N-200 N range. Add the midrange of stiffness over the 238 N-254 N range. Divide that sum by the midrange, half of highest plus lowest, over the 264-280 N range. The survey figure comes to 0.98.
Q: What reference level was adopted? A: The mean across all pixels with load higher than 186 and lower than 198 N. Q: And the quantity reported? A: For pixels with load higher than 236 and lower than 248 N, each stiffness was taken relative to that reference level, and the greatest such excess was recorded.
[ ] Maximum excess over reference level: -18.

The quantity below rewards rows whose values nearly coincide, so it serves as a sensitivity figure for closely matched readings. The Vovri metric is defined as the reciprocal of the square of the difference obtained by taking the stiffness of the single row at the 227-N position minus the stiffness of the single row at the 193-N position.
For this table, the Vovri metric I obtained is 0.11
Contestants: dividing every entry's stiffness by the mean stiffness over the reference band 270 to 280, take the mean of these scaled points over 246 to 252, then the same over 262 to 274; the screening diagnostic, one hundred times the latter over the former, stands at 102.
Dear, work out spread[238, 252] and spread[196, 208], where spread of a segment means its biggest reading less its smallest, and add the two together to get 72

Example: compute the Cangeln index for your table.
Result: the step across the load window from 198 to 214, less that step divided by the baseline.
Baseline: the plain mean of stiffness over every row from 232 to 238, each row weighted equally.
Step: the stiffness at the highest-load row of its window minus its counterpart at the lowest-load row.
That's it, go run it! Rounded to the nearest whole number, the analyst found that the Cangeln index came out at -17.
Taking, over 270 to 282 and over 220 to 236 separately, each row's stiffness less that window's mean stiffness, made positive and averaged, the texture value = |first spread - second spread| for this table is 2.2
